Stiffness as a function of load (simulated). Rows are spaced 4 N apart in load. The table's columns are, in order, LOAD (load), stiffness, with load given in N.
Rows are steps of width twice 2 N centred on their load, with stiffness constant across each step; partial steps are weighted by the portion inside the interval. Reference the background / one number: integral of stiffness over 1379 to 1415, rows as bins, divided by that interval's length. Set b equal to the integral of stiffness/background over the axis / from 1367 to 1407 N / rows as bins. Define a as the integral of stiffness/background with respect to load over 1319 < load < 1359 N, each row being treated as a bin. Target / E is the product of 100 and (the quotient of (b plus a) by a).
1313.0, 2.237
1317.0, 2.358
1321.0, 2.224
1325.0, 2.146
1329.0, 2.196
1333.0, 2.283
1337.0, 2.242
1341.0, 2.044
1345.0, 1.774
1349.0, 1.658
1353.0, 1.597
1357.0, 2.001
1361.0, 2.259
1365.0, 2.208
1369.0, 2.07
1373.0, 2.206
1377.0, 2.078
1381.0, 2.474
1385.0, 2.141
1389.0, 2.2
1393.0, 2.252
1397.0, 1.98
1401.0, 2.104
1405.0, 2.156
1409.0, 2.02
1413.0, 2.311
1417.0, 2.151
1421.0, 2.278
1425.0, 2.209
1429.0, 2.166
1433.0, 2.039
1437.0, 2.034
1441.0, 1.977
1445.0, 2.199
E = 207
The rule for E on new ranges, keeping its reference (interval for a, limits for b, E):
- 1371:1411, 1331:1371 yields 193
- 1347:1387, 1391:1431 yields 205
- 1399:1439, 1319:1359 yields 194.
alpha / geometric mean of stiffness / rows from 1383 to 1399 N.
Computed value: 2.14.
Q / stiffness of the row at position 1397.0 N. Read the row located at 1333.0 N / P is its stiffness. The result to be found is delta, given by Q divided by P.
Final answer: 0.867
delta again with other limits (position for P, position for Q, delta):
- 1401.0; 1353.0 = 0.759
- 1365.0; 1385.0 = 0.970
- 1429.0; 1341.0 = 0.944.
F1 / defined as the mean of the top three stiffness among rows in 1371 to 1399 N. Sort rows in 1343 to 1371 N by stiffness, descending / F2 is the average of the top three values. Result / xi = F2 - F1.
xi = -0.132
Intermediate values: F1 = 2.31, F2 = 2.18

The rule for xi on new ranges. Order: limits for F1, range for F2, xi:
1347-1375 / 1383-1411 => -0.022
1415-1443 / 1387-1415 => 0.037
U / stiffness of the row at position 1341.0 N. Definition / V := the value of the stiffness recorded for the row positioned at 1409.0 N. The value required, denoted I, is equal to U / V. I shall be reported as 1.01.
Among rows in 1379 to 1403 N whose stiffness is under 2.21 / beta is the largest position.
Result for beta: 1401.0 N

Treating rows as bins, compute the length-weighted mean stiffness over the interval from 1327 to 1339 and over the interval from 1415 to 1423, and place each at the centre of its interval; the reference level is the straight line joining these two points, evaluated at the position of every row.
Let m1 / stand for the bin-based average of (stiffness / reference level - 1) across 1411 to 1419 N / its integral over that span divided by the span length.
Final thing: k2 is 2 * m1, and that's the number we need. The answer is 0.01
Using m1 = 0.007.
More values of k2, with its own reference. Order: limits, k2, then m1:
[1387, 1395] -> 0.00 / 0.001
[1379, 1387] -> 0.07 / 0.037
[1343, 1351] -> -0.47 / -0.233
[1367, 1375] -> -0.08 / -0.041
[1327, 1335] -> 0.00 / -0.001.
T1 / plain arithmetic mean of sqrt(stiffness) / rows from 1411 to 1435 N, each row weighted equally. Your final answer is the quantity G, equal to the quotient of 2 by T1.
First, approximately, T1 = 1.48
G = 1.35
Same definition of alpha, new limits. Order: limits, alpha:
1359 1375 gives 2.18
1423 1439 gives 2.11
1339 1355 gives 1.76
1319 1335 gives 2.21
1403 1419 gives 2.16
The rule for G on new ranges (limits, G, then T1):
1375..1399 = 1.35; 1.48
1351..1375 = 1.40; 1.43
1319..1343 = 1.35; 1.48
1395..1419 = 1.37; 1.46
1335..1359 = 1.46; 1.37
